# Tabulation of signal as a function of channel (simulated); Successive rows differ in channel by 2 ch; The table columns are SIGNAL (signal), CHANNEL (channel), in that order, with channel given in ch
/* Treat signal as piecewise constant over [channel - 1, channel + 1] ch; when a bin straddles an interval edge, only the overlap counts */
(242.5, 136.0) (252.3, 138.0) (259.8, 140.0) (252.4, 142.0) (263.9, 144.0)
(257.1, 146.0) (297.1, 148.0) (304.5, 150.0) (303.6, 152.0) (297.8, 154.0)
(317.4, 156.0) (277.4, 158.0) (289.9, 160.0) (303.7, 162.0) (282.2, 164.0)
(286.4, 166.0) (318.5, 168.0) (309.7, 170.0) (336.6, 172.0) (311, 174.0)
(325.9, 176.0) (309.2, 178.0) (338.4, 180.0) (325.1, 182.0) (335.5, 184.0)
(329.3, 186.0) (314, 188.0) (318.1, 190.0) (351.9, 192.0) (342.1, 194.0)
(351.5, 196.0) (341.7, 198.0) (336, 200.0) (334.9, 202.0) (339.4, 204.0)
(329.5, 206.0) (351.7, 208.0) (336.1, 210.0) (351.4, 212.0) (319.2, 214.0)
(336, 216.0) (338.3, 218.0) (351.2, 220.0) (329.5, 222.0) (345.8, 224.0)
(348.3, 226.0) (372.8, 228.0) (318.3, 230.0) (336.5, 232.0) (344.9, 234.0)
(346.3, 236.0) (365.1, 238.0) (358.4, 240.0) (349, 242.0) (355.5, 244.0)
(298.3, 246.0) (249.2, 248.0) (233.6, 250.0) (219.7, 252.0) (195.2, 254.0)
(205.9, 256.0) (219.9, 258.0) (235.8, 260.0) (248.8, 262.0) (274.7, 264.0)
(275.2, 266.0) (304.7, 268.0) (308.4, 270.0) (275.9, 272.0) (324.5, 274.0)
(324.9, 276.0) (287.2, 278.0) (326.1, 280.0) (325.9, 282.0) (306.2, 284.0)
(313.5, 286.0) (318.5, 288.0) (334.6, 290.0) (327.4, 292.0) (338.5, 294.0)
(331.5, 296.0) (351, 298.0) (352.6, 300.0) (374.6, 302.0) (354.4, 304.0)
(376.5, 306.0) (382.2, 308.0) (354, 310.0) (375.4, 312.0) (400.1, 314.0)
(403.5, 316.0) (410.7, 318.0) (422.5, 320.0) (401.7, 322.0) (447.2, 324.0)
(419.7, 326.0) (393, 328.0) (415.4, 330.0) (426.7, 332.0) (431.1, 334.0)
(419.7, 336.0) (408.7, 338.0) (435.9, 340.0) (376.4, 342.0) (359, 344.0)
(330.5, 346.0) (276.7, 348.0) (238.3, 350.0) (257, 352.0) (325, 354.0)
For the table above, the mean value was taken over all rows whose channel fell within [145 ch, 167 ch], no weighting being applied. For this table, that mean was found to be 292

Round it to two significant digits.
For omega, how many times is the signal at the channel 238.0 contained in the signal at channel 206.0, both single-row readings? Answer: 0.90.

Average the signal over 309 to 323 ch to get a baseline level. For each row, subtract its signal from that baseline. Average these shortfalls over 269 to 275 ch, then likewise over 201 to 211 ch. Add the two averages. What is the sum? 150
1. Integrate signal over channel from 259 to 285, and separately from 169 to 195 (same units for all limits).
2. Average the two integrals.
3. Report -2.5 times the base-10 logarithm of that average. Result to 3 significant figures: -9.77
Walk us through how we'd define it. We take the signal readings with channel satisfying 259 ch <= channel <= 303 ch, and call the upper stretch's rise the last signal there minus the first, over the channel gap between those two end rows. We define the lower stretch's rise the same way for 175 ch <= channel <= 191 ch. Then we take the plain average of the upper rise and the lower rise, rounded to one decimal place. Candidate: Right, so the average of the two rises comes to 1.4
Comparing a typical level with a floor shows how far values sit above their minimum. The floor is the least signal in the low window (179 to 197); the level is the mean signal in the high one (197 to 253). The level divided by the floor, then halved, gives 0.53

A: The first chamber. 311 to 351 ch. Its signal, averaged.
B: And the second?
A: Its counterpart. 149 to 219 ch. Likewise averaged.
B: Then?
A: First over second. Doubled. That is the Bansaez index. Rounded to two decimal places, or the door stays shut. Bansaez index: 2.41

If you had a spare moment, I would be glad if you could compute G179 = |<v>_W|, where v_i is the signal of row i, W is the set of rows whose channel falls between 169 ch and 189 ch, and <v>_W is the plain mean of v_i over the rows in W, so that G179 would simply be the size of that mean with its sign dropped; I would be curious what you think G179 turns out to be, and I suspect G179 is 323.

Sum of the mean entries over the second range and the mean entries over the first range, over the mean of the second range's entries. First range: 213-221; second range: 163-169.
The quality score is 2.14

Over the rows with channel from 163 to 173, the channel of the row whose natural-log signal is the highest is 172.0 ch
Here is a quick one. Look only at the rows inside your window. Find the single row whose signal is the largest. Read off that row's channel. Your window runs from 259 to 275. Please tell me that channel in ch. 274.0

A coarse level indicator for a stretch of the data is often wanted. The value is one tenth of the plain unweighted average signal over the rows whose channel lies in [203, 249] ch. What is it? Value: 33.8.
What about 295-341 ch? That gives 39.5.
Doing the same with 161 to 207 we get 32.5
